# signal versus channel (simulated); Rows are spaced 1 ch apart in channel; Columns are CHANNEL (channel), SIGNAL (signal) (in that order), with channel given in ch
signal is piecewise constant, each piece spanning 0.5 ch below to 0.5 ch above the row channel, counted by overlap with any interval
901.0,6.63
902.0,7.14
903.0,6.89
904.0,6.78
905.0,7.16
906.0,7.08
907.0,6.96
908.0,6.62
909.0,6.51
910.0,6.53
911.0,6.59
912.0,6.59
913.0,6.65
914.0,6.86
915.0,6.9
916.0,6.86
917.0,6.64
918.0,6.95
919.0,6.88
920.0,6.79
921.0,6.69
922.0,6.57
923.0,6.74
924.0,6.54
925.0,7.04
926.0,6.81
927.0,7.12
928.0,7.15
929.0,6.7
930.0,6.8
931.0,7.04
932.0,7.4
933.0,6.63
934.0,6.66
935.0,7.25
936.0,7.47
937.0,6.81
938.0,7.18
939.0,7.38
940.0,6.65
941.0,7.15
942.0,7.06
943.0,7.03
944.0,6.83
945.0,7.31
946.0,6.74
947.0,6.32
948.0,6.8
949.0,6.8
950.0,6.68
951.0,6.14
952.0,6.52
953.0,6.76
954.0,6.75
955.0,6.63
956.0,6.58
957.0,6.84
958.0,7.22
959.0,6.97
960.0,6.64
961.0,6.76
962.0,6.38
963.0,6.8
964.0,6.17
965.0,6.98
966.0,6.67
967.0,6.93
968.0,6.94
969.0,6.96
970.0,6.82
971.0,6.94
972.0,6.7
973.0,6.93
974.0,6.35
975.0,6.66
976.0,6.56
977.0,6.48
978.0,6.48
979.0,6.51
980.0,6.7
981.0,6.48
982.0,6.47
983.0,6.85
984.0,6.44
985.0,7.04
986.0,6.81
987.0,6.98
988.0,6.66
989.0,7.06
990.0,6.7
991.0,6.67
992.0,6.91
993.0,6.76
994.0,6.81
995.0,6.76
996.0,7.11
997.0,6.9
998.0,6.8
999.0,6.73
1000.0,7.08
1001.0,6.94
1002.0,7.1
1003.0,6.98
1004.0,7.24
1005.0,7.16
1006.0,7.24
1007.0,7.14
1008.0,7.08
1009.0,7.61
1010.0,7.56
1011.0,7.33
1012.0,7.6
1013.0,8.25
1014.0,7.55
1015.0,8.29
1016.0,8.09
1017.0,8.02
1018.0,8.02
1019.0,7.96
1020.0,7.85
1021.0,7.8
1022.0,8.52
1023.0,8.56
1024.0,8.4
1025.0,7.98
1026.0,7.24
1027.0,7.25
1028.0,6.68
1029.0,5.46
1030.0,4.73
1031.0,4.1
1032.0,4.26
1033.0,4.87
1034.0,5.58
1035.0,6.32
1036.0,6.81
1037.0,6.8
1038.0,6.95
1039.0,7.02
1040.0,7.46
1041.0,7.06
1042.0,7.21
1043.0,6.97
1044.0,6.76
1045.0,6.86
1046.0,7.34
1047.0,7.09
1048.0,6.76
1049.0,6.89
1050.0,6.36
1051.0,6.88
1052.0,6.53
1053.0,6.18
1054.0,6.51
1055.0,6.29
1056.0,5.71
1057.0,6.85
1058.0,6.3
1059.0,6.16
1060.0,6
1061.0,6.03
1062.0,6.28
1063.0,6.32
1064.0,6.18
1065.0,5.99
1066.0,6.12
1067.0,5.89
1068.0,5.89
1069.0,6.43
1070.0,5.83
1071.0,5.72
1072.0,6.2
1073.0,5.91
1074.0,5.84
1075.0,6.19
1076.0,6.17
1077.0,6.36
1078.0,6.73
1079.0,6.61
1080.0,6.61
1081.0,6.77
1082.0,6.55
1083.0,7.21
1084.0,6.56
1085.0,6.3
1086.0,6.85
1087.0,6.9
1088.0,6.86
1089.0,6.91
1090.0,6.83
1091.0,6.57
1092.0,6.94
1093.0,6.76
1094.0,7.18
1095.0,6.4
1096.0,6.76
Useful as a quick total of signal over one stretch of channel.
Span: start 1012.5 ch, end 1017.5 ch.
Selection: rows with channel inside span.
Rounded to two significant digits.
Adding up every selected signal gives 40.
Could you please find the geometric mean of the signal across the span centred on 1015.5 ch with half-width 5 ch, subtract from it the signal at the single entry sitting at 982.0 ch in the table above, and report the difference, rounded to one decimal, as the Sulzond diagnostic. 1.4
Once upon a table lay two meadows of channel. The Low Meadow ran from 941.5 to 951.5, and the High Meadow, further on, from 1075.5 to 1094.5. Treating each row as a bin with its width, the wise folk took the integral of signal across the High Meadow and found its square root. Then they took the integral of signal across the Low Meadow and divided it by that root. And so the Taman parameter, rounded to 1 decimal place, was 6.0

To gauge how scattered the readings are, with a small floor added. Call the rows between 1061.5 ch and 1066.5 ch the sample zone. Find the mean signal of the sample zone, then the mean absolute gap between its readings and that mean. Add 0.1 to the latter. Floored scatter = 0.20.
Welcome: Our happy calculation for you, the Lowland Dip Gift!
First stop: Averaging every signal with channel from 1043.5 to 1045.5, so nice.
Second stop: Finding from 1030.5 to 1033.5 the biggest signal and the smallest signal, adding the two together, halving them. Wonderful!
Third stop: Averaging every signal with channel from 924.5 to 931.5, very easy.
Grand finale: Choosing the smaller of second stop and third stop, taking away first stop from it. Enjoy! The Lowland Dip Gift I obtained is -2.3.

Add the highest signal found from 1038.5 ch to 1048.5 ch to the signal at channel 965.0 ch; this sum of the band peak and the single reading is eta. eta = 14.4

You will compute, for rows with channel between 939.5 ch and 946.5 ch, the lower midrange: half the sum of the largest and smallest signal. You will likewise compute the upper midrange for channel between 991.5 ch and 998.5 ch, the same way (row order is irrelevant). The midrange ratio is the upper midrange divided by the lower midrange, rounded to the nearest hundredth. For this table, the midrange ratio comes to 0.99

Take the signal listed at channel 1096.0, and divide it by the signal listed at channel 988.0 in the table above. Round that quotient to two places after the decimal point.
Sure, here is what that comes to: 1.02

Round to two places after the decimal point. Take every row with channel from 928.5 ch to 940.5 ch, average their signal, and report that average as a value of 7.00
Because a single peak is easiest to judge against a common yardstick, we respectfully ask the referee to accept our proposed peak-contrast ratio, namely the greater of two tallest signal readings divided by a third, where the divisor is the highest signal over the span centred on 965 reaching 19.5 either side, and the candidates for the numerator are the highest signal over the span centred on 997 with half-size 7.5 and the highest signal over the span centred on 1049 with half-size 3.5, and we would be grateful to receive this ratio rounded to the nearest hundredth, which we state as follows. 1.02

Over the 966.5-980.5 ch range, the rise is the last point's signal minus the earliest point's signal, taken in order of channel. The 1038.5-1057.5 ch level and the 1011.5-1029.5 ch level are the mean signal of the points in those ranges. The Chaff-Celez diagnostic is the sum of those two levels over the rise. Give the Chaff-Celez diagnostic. -63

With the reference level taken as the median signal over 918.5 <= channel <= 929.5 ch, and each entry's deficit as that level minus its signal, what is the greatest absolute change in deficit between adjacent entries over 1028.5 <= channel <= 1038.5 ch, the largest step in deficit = 0.74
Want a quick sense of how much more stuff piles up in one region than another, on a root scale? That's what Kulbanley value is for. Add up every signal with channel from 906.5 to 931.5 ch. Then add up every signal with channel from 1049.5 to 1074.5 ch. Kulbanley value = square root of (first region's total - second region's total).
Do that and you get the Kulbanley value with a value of 3.9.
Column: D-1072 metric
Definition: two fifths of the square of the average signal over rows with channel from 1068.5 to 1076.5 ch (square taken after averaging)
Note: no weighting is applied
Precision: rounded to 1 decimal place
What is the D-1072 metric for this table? 14.6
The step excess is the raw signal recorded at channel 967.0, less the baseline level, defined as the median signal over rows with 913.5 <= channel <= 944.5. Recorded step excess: 0.1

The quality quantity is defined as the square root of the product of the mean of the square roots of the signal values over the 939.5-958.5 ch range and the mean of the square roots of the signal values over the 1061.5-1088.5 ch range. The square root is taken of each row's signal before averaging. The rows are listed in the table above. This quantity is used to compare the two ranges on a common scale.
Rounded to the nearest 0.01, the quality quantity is 2.56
